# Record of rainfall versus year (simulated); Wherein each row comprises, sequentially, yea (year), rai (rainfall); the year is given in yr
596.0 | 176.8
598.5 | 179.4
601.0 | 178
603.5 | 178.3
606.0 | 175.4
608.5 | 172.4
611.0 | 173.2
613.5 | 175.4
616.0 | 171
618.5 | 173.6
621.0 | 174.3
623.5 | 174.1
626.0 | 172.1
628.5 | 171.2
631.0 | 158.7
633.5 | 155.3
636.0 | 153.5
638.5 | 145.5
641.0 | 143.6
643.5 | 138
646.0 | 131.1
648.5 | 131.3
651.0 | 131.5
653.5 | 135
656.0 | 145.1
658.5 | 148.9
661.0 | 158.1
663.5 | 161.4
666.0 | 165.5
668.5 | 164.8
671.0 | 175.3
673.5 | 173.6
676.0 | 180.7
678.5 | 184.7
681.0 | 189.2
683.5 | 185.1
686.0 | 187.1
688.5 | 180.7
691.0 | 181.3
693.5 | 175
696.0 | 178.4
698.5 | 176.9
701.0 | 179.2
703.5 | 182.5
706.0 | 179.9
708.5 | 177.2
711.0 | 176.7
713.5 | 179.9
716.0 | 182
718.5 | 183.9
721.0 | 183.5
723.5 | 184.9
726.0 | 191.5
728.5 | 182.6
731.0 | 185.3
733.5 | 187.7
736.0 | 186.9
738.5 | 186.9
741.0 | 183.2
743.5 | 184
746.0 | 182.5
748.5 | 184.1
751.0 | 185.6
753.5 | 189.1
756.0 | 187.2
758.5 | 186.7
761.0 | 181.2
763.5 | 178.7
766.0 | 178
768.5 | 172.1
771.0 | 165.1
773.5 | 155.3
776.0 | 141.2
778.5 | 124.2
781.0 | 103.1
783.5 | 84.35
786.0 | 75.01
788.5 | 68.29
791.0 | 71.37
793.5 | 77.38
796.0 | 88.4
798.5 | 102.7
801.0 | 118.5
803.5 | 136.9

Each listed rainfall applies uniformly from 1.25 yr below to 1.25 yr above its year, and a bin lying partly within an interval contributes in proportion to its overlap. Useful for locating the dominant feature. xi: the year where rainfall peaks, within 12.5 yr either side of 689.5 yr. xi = 681.0 yr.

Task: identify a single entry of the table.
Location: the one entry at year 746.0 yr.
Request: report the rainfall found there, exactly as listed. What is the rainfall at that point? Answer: 182.5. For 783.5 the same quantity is 84.35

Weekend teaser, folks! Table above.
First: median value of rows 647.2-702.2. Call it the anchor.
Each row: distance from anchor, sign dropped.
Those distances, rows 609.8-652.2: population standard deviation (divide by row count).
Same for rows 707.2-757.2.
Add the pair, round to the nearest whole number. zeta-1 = 20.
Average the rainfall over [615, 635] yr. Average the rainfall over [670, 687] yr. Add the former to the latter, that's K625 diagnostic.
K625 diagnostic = 351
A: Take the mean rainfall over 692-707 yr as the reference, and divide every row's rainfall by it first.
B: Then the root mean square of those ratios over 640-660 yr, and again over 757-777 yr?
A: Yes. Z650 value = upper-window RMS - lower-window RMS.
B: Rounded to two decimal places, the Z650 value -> 0.18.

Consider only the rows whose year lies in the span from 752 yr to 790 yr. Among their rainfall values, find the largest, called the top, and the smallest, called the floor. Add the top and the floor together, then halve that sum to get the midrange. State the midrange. 129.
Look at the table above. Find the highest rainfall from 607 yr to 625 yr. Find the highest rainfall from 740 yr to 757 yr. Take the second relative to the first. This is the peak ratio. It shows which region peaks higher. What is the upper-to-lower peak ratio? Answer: 1.1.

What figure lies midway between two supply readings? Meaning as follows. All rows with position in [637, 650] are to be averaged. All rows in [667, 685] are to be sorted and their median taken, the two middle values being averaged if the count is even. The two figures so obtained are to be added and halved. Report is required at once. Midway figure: 159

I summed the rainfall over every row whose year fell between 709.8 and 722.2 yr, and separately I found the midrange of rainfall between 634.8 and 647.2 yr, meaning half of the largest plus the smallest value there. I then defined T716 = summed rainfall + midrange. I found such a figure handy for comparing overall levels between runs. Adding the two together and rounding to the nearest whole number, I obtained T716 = 1048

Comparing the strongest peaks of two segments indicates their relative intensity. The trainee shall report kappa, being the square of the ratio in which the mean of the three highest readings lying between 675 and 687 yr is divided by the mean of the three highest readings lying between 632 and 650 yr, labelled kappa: 1.5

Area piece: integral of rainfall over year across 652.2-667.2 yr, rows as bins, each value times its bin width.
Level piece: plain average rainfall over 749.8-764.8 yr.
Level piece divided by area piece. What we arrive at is 0.081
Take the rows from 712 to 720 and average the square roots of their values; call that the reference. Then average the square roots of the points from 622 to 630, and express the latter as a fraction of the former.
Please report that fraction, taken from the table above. 0.97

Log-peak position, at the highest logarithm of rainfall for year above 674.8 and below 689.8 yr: 681.0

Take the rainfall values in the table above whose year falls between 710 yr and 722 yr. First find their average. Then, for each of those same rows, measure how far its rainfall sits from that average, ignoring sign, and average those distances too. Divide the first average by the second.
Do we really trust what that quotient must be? 78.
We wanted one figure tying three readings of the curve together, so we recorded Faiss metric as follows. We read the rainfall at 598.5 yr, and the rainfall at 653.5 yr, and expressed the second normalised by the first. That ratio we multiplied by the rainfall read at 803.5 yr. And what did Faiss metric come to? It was 103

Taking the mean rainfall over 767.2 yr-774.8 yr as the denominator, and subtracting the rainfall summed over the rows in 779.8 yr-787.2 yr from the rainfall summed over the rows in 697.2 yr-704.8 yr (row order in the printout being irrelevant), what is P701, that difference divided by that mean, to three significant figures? 1.68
